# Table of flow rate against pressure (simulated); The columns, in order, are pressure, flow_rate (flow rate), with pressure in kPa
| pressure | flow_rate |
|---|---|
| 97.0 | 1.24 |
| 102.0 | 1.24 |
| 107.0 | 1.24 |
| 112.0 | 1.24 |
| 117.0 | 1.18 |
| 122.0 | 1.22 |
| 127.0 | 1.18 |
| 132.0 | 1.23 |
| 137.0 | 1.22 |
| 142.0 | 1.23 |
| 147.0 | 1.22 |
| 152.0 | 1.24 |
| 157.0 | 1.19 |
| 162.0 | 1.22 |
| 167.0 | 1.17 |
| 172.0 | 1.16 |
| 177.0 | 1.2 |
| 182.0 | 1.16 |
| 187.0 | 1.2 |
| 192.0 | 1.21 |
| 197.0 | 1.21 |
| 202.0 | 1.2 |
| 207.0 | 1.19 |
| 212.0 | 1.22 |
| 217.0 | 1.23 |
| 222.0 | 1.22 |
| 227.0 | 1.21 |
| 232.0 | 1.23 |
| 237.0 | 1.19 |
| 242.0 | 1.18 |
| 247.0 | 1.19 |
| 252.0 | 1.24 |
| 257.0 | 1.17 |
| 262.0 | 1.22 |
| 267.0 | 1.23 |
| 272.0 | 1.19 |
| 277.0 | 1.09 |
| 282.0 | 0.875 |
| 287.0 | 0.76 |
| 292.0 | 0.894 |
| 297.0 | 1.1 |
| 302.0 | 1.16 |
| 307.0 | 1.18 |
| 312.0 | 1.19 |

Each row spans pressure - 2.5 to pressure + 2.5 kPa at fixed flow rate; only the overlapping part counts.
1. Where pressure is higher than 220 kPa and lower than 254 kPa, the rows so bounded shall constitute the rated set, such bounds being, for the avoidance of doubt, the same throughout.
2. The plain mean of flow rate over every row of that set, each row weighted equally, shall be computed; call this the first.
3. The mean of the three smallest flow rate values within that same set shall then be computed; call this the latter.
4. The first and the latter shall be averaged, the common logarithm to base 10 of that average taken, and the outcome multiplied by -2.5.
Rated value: -0.196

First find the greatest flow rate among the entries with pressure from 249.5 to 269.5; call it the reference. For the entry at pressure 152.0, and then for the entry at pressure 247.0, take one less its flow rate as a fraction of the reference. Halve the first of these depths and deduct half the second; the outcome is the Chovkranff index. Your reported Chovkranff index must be -0.020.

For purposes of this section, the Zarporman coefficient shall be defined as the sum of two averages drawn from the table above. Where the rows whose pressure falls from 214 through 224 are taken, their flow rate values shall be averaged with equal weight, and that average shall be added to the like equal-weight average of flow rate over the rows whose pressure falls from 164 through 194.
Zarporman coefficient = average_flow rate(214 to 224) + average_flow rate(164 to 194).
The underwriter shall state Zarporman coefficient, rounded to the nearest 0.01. 2.41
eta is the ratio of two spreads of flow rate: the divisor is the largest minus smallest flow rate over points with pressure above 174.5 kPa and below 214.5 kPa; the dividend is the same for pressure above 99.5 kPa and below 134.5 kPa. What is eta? 1.0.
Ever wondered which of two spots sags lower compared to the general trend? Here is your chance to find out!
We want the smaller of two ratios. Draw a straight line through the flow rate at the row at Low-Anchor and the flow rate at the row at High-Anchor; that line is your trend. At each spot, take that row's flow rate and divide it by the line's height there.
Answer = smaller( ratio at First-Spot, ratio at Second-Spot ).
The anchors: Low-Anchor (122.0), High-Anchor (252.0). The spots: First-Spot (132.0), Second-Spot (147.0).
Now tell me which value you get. 0.997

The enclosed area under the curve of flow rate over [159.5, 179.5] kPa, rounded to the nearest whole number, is 24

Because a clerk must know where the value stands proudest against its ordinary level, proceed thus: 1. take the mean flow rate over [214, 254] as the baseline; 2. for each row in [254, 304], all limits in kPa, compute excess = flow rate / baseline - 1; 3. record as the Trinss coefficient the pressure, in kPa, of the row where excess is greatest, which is 267.0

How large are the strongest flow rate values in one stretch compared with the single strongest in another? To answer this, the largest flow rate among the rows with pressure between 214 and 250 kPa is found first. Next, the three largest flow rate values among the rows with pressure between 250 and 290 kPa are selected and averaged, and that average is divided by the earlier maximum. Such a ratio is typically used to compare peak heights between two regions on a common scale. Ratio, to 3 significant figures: 1.00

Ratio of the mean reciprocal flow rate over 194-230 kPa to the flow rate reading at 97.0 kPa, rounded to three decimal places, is 0.666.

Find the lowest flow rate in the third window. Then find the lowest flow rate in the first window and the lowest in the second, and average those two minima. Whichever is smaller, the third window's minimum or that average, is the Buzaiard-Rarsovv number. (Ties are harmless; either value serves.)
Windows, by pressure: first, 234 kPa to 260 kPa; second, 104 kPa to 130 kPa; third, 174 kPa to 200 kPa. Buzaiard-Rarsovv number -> 1.16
